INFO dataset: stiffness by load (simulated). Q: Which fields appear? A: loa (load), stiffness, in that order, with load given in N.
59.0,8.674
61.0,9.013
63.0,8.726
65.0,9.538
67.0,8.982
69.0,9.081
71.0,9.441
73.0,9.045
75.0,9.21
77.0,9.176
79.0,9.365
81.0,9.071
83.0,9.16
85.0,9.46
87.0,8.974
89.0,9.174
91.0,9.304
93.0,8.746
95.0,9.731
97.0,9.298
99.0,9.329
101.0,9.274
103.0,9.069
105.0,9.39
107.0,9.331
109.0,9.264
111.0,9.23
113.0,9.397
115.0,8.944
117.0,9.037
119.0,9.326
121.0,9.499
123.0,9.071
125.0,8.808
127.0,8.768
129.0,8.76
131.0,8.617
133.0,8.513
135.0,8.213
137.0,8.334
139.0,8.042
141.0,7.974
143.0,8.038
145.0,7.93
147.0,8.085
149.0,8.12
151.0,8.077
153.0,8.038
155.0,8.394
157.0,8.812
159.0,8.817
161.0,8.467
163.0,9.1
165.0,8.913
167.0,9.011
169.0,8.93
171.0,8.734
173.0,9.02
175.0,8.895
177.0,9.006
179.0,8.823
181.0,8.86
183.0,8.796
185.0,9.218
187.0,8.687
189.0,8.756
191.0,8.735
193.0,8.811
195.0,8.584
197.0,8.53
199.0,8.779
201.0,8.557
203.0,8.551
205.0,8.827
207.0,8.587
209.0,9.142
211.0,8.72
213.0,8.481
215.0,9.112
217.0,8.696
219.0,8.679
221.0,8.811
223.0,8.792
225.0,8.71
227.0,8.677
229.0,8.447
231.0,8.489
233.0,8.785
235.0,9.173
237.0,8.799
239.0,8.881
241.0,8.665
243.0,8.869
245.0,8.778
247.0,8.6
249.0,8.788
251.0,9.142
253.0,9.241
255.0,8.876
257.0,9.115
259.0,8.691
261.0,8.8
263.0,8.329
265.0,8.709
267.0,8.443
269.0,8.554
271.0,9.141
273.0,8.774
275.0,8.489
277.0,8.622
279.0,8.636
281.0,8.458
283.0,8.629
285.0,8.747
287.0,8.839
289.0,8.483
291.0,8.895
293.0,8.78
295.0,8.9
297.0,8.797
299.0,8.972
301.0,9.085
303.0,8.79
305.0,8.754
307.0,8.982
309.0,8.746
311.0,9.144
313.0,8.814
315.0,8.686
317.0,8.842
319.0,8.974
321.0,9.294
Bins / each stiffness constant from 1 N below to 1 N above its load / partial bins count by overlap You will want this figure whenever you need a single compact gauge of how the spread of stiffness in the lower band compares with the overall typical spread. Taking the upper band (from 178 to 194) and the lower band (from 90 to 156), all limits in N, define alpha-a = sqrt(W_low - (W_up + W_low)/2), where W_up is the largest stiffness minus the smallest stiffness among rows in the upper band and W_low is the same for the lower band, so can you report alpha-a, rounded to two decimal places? 0.80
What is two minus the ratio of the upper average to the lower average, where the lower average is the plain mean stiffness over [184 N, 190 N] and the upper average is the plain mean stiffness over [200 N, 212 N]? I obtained 1.02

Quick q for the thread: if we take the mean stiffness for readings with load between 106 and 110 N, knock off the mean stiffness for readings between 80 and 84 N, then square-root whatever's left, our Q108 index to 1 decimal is 0.4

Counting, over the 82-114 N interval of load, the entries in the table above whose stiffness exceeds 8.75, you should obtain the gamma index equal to 15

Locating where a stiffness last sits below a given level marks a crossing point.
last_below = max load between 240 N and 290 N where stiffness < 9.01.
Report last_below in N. 289.0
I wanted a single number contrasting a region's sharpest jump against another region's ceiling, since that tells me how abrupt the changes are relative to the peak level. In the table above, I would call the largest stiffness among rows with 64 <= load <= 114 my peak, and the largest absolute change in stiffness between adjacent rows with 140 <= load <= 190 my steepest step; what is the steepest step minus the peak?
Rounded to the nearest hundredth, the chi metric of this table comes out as -9.10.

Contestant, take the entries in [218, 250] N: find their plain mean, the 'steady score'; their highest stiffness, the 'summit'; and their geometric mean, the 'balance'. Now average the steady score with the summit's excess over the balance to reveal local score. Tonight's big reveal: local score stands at 4.59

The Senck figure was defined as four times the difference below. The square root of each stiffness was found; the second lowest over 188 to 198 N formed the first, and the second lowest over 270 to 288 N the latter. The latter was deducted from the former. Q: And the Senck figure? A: 0.1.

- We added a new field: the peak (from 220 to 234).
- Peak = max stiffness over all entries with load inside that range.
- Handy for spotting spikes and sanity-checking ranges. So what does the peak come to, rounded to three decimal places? 8.811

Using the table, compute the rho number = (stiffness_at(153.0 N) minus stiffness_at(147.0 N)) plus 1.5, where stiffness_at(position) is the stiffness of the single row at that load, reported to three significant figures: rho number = 1.45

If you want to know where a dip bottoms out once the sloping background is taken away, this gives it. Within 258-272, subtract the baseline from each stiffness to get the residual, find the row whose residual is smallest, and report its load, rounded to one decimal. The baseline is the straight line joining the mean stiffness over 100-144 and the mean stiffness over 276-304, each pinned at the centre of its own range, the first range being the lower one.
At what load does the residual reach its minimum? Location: 263.0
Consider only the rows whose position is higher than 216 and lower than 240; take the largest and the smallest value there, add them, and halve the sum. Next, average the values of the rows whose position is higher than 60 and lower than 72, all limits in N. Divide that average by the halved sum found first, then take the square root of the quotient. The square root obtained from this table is 1.02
